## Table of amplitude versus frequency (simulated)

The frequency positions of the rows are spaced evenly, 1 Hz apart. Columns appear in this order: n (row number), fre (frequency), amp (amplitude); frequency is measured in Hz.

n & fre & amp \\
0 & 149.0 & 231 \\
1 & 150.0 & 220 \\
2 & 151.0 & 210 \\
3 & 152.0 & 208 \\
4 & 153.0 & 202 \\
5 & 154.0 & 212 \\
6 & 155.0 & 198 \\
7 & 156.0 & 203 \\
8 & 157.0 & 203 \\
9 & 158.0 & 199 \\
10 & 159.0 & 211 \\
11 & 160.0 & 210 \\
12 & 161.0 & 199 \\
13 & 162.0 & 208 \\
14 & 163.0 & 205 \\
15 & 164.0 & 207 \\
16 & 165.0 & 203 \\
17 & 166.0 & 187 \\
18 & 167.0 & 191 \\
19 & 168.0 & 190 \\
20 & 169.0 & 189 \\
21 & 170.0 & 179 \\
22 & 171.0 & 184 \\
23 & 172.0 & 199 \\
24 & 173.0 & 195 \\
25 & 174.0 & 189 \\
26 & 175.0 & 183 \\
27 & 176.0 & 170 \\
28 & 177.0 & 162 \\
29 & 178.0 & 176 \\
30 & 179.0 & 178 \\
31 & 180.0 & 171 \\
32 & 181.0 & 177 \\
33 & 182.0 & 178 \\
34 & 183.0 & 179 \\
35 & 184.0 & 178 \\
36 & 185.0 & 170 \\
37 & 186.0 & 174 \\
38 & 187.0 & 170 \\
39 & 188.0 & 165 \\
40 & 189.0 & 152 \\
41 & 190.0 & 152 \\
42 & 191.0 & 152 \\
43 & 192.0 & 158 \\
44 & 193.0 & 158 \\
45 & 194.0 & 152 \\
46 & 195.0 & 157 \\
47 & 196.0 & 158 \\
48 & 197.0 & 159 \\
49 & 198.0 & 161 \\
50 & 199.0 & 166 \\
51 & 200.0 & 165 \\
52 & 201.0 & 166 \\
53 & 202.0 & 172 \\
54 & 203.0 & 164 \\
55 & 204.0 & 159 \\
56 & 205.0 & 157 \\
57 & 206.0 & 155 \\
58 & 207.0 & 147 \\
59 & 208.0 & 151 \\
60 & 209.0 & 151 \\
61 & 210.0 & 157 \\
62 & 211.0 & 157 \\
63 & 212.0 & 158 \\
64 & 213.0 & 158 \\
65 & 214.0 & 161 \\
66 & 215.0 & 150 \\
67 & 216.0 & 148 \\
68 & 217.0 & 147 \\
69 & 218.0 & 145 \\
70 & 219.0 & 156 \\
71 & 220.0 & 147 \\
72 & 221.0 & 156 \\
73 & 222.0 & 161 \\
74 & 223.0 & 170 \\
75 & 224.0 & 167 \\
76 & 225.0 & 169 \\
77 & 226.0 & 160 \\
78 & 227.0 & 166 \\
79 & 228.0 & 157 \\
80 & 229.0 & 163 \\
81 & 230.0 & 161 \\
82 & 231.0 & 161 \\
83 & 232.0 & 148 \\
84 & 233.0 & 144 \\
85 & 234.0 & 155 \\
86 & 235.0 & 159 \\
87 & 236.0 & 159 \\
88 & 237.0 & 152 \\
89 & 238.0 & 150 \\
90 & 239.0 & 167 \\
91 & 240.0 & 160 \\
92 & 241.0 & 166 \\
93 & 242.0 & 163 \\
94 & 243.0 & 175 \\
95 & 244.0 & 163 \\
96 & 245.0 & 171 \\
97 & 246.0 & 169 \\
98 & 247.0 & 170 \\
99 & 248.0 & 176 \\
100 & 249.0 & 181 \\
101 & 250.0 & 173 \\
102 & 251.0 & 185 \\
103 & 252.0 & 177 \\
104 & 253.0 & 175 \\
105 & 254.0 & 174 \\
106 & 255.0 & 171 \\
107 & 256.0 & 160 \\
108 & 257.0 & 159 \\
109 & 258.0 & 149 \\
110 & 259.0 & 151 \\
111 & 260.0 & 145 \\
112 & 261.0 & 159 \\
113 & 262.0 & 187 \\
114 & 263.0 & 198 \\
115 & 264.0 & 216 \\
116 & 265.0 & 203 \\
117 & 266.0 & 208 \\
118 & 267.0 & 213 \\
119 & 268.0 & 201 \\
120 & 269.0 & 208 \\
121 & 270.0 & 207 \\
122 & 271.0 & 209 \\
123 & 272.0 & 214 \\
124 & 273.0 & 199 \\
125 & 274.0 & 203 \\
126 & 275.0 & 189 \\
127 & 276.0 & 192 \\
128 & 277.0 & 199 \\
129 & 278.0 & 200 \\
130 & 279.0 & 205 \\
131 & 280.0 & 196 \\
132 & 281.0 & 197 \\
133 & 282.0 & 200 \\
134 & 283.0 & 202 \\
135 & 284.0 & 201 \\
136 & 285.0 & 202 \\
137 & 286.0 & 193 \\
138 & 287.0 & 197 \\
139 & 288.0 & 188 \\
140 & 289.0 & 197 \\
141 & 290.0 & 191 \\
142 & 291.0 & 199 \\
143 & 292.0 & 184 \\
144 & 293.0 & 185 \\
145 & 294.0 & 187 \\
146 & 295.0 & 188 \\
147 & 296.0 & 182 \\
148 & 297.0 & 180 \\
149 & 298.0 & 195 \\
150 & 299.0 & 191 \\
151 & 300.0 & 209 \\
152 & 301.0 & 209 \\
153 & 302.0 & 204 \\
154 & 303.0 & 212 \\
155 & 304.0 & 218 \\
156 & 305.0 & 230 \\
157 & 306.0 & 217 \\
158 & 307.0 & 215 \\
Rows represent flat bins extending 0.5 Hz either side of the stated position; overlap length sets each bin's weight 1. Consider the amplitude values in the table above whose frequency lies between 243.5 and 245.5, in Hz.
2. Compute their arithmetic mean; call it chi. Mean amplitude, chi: 167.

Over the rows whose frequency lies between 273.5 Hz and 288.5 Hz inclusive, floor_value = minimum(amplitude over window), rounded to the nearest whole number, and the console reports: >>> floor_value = 188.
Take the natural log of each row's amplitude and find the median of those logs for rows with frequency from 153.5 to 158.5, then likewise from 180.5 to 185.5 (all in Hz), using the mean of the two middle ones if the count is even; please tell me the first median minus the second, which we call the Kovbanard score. 0.13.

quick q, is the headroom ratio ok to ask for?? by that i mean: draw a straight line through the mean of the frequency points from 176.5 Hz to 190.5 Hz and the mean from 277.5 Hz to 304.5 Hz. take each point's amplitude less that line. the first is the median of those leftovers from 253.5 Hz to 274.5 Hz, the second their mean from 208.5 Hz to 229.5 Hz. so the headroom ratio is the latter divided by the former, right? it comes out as -2.6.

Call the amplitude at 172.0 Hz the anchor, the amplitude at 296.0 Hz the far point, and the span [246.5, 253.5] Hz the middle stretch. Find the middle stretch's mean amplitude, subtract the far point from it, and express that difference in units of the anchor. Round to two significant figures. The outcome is -0.027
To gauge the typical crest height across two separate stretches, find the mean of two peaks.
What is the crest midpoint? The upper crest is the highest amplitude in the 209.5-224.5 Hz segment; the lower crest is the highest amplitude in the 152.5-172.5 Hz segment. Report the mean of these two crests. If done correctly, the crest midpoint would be 191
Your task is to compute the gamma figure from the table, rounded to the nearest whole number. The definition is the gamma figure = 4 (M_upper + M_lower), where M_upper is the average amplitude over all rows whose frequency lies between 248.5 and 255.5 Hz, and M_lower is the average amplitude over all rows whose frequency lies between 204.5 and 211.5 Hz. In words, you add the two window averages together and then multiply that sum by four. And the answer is 1321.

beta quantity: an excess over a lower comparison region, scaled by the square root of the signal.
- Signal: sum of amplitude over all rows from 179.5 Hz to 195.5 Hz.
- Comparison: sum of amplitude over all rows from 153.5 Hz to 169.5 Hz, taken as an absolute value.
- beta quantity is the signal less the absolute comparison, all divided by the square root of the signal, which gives -11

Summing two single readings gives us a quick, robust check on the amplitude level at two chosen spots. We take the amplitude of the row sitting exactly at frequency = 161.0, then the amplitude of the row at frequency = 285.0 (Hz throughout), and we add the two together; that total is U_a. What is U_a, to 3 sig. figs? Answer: 401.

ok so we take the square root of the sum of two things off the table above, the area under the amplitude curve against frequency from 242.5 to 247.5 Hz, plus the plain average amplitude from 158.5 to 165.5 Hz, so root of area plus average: 32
